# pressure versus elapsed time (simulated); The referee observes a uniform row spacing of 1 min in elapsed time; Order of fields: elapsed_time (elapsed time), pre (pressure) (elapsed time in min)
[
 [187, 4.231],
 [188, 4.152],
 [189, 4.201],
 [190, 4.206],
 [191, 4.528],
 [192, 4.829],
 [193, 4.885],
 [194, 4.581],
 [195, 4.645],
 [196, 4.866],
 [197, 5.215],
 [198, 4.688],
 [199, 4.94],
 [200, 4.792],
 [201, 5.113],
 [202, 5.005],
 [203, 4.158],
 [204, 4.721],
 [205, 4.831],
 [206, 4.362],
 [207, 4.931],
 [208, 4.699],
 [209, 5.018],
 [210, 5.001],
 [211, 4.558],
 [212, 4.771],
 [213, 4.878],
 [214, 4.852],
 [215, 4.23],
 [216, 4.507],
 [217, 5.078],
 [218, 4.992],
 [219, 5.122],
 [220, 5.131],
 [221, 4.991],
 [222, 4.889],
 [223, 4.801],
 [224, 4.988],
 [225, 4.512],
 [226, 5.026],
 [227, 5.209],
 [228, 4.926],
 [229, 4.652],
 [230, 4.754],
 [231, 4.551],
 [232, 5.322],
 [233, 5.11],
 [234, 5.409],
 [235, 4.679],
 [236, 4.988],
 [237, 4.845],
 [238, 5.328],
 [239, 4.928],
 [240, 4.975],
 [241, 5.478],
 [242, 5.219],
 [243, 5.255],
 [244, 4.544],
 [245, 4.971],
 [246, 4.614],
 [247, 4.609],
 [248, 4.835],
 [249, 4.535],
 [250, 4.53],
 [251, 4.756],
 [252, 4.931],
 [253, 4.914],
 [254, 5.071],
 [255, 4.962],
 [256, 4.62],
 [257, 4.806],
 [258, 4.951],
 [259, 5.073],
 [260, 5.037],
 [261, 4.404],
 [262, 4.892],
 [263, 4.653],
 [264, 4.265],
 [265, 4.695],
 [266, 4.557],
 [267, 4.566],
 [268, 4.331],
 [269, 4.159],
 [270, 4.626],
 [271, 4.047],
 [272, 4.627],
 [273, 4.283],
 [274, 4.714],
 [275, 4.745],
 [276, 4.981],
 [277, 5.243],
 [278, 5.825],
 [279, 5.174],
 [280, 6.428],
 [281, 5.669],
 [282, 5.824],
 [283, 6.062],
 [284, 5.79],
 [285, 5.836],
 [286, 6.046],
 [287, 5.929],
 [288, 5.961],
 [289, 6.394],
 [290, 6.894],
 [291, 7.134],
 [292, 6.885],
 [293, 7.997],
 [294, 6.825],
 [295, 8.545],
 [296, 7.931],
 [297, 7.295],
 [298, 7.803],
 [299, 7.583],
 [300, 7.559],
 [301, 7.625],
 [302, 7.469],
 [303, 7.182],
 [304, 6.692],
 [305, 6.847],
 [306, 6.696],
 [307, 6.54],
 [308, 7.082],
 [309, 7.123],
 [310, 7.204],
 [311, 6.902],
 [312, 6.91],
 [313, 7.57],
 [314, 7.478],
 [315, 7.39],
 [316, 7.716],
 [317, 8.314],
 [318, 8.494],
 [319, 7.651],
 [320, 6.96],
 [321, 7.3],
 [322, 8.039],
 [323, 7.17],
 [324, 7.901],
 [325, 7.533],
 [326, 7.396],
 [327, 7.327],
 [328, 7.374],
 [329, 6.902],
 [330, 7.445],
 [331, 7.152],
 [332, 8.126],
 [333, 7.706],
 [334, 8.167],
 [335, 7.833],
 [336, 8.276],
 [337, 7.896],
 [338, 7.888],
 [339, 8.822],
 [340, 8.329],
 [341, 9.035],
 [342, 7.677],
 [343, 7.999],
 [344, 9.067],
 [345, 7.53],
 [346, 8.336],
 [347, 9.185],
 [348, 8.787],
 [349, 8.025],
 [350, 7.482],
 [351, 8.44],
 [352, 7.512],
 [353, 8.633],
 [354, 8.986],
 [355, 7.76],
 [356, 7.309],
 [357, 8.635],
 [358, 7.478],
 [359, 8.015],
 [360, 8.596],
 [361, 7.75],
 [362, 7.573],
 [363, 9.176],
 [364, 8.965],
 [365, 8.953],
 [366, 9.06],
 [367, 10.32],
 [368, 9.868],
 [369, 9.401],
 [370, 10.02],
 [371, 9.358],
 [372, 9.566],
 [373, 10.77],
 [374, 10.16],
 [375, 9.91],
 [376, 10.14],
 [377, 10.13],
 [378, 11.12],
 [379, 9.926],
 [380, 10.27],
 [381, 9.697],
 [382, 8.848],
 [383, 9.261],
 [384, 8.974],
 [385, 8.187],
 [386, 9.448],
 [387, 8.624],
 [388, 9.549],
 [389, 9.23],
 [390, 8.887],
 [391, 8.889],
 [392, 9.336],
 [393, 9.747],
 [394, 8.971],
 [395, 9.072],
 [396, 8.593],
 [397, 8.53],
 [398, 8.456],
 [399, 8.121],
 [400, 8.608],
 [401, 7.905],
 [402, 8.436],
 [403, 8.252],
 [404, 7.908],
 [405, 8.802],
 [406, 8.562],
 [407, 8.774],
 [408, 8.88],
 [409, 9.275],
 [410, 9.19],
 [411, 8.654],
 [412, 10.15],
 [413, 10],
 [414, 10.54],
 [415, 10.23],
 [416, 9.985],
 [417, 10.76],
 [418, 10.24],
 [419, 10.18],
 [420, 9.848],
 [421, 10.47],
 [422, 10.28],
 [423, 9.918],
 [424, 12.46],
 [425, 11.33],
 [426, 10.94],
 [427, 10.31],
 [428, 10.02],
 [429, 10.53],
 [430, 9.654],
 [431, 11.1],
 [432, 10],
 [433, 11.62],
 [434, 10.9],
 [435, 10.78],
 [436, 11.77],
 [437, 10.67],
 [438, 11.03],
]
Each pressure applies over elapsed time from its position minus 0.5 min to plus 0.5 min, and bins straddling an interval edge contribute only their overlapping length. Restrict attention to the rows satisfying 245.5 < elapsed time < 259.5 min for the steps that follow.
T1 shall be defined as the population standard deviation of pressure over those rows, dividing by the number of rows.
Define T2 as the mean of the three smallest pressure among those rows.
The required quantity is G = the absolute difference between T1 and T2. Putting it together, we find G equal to 4.4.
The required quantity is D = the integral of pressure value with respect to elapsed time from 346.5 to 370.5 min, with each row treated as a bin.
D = 206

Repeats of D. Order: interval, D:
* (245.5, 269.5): 113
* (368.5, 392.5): 230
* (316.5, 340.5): 186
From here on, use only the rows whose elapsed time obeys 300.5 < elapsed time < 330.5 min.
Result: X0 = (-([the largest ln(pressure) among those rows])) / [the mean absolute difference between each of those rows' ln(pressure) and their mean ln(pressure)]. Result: -45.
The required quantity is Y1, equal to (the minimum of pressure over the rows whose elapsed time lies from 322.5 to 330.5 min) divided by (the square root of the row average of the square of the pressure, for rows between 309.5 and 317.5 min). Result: 0.93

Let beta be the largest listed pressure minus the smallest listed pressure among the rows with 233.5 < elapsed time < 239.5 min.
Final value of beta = 0.7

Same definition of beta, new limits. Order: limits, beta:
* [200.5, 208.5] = 1.0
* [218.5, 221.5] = 0.1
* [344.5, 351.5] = 1.7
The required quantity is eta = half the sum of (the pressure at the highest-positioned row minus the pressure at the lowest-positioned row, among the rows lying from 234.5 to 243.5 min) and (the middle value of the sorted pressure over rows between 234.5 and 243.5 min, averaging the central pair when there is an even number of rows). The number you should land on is 2.8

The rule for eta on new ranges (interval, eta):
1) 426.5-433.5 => 5.8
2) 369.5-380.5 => 5.2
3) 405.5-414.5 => 5.6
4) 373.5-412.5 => 4.5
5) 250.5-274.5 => 2.3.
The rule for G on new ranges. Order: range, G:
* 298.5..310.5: 6.3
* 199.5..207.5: 4.1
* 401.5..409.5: 7.8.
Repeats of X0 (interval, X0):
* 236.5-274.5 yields -31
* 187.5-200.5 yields -30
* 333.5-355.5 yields -40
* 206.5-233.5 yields -40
